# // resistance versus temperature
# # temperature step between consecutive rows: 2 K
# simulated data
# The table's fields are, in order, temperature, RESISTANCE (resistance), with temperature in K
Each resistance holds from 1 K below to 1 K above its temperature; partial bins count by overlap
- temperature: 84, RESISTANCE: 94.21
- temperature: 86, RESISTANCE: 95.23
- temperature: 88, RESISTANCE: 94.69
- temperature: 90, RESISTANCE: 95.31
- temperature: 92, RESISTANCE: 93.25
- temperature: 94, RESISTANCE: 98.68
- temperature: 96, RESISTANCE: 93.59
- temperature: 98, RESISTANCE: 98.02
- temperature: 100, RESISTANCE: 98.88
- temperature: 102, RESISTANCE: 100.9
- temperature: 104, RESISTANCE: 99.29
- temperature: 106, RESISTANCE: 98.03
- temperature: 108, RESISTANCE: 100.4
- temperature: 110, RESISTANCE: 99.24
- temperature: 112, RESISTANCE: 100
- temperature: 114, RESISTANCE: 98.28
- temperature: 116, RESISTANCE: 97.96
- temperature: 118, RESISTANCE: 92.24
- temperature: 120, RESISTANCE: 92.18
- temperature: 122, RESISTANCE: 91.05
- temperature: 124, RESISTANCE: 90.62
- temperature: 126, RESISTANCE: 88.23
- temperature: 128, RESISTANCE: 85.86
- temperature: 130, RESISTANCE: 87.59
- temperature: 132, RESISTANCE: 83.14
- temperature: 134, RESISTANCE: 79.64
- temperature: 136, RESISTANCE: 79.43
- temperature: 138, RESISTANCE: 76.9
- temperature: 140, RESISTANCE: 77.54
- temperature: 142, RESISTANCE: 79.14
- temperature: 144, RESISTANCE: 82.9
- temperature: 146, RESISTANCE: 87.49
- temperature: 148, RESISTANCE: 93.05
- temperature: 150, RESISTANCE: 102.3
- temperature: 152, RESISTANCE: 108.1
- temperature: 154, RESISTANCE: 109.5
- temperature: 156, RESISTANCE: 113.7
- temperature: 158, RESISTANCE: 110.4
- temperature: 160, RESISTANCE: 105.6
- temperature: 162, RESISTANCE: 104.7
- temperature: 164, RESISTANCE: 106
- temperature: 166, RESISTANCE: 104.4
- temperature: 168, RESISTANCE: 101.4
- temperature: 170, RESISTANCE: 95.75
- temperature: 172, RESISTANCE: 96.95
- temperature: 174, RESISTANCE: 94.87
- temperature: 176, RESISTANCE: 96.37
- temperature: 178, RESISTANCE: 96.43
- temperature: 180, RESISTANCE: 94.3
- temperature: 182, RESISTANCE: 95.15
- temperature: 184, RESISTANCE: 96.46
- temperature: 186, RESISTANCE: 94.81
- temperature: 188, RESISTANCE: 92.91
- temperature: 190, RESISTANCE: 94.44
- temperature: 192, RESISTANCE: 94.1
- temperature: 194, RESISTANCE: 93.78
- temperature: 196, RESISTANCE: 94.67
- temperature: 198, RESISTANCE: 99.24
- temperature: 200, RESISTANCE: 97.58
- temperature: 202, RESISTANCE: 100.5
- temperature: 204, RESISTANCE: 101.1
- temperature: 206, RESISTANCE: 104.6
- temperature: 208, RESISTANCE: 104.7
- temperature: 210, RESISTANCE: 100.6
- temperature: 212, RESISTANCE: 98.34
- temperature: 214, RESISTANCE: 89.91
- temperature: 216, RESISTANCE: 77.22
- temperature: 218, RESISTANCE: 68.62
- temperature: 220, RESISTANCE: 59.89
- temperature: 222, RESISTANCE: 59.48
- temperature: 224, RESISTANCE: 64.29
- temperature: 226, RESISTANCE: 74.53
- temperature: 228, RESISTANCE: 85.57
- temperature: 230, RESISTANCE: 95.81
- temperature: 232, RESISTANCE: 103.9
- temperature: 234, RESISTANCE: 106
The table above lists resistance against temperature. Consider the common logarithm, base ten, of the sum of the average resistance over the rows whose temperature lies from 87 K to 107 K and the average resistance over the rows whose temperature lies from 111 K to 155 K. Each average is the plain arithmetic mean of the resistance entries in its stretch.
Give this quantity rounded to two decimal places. 2.27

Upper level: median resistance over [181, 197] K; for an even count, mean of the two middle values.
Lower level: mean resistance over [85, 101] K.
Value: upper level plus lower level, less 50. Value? 141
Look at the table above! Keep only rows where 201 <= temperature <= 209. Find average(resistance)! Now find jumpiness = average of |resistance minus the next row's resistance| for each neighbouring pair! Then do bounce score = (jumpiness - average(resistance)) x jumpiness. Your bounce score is -142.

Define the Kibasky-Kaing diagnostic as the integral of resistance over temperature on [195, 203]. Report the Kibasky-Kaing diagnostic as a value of 784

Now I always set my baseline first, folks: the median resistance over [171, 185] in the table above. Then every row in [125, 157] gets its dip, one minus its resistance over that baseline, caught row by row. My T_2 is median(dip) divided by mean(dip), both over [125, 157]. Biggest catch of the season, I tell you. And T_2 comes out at 1.4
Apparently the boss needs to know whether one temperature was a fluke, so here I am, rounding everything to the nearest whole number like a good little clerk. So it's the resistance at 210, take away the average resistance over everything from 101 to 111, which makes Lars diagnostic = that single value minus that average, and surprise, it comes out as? 1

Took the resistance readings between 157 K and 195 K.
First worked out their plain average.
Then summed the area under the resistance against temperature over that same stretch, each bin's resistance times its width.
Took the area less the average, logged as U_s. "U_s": 3639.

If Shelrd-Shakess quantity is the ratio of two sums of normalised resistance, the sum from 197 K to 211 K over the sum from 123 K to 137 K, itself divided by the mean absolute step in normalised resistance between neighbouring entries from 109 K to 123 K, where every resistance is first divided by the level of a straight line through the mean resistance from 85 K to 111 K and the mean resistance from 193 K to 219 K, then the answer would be 74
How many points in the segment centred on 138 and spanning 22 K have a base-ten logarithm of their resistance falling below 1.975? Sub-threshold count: 11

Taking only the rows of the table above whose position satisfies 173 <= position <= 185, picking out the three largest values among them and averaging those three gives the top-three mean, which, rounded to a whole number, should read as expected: 96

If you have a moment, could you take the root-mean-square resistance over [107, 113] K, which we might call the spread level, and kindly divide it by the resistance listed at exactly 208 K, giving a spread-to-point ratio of 0.95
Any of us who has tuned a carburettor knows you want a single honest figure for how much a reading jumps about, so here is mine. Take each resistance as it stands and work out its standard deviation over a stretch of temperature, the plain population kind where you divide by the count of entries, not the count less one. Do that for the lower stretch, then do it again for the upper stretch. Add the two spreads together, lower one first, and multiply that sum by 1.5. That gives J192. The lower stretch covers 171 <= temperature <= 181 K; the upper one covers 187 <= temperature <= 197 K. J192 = 2.4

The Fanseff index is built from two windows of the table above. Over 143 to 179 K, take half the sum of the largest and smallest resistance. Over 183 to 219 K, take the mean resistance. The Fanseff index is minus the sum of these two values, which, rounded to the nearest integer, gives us -193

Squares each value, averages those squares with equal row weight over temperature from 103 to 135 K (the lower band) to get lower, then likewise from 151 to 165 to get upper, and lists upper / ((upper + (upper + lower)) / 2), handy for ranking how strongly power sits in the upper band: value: 0.73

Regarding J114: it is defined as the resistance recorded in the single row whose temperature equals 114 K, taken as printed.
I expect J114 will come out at 98.28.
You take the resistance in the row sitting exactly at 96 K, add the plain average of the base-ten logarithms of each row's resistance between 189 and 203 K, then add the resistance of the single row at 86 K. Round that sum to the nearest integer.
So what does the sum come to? 191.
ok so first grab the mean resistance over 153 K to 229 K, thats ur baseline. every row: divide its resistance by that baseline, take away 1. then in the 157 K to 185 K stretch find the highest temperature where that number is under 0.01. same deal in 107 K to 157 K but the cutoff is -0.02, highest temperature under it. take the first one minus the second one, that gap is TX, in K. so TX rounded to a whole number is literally 34 K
